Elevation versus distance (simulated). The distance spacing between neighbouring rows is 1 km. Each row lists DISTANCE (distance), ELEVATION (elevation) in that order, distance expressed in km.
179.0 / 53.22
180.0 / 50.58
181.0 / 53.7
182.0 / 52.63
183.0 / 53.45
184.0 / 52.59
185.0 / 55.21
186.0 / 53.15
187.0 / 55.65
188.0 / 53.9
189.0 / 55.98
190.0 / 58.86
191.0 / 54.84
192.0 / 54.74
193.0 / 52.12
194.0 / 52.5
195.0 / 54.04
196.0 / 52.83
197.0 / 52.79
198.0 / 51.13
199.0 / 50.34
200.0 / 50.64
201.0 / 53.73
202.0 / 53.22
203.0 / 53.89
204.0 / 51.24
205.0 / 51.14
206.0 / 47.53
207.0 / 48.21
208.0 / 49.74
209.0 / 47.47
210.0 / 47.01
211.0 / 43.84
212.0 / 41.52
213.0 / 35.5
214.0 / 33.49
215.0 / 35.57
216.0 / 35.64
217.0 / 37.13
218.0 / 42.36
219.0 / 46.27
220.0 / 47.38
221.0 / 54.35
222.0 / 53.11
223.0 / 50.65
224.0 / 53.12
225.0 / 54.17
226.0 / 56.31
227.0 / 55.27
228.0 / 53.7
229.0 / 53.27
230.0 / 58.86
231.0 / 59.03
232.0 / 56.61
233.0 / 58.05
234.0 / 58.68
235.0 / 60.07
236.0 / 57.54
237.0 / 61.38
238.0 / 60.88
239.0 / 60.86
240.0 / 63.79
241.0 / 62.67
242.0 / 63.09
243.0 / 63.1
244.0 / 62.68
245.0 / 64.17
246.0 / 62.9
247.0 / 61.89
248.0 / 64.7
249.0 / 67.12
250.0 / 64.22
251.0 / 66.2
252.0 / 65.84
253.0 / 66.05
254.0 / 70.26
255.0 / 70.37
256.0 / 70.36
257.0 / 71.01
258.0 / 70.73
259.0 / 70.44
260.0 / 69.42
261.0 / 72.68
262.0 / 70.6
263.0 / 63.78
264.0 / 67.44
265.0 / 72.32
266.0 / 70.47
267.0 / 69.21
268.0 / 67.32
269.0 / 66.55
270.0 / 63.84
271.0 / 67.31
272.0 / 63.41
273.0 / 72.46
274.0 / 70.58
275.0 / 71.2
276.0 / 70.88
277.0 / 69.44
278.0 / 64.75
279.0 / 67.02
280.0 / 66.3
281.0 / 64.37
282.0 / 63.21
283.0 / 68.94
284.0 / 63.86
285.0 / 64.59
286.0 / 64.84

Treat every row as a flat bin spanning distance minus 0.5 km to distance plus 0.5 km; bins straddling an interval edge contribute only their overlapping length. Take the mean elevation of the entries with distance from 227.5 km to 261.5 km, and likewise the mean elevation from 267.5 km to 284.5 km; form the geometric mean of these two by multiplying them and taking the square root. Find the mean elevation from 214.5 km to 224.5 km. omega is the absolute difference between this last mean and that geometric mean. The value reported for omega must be 20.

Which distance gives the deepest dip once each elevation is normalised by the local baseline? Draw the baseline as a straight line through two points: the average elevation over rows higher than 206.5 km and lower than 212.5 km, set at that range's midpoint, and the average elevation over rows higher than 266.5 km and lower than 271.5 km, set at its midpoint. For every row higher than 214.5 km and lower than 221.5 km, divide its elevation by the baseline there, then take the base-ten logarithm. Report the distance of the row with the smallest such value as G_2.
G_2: 216.0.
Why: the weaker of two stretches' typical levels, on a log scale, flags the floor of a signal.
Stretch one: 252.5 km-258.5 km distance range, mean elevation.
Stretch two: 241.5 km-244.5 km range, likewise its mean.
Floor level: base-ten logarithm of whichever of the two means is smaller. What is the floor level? 1.80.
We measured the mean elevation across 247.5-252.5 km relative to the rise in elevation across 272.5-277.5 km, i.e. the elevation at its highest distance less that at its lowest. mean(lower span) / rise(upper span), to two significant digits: -22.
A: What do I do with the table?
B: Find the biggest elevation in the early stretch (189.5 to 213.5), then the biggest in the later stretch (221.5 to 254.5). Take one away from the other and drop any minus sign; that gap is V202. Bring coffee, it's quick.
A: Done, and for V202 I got 11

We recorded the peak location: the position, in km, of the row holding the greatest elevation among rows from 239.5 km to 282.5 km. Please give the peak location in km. 261.0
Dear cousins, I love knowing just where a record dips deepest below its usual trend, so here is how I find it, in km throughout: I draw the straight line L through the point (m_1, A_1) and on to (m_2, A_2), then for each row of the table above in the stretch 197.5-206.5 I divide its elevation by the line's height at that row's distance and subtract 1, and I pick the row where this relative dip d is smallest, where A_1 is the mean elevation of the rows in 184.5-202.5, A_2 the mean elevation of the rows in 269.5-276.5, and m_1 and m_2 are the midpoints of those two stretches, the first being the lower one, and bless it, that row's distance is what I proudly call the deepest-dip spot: 206.0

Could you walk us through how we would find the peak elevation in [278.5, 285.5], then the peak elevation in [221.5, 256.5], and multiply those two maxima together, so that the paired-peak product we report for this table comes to 4851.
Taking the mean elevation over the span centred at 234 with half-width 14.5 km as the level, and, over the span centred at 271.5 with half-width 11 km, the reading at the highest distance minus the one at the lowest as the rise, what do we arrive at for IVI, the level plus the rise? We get 49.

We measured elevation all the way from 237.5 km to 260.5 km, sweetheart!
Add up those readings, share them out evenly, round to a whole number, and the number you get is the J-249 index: 66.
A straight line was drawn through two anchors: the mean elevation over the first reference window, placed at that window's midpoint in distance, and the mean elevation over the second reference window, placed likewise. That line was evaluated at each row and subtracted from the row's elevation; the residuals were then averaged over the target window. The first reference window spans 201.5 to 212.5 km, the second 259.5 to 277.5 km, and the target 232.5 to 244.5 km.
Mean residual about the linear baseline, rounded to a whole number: 2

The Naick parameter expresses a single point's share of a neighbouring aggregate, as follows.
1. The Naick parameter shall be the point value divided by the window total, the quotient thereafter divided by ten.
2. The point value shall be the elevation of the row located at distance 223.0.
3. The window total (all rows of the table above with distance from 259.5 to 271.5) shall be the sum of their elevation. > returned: 0.0062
